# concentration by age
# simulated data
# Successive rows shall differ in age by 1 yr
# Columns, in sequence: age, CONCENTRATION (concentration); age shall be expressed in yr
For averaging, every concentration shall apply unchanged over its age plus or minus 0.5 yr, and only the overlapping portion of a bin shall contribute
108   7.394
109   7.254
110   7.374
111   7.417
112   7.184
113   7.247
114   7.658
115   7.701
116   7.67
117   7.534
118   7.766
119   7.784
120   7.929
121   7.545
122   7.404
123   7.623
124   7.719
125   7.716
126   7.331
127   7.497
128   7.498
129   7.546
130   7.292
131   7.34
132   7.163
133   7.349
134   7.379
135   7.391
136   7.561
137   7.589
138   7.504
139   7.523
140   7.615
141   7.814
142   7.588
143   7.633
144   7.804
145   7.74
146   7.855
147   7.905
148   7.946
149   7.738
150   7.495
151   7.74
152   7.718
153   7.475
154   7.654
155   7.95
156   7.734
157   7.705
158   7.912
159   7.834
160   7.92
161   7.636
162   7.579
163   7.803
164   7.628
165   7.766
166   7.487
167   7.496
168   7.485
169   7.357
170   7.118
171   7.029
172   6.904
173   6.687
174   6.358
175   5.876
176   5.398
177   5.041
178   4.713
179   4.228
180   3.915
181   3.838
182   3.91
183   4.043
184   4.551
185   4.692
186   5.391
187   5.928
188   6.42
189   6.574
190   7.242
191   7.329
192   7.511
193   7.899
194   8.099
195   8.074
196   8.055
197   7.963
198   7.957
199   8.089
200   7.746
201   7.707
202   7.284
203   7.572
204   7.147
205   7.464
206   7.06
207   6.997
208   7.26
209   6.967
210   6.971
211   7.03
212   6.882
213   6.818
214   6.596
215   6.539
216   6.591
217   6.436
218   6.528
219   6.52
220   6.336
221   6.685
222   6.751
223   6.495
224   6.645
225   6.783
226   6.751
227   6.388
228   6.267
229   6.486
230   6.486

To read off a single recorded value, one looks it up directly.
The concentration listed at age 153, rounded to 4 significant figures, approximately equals 7.475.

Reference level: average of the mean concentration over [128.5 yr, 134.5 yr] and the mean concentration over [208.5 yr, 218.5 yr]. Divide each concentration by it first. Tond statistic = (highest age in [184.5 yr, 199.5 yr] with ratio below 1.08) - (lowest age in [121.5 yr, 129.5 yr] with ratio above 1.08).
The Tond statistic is 69 yr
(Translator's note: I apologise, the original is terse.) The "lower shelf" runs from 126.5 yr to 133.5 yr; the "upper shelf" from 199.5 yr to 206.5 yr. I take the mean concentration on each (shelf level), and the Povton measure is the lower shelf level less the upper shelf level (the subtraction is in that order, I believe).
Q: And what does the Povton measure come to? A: 0.0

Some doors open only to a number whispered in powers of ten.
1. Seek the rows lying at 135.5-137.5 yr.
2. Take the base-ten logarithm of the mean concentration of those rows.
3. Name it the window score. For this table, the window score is 0.879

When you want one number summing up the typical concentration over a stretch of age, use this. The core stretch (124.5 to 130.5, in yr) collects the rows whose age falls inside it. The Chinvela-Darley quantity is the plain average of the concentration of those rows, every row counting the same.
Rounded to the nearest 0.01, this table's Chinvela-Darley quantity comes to 7.48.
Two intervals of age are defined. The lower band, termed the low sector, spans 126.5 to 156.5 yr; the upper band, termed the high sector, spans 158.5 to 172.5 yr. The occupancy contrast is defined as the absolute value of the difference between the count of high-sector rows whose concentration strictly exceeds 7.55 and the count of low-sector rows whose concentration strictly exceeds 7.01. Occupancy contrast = 23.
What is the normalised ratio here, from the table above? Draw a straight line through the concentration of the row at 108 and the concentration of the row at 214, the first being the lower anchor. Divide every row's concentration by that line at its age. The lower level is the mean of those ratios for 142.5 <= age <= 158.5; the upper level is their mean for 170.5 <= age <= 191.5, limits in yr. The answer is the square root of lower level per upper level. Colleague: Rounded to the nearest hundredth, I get 1.16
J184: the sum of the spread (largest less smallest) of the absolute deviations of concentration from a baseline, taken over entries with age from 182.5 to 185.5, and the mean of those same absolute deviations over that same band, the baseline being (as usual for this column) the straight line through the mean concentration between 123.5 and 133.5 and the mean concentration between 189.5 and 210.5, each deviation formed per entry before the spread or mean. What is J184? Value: 3.7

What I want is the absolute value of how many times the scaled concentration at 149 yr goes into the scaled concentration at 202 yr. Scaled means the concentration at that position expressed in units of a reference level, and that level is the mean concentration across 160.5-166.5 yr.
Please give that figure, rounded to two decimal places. 0.94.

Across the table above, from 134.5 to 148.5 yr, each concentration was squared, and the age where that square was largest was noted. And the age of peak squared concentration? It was 148 yr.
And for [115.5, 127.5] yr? 120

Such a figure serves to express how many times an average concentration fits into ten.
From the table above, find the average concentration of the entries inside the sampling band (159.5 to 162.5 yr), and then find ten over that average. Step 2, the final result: 1.30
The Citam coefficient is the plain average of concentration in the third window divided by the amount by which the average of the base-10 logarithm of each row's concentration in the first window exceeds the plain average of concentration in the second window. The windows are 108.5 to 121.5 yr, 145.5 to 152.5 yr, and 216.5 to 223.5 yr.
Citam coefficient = -0.95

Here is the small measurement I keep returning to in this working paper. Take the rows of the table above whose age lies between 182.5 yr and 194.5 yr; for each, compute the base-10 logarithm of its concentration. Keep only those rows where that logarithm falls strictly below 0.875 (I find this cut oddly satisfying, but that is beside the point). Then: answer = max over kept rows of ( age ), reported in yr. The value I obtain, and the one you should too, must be 191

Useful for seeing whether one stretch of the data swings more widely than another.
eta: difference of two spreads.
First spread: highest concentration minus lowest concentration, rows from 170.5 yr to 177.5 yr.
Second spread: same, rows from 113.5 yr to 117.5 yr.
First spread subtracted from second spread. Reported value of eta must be -1.8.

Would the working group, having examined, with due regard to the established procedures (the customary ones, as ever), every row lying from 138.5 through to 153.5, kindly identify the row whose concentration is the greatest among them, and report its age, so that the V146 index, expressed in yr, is 148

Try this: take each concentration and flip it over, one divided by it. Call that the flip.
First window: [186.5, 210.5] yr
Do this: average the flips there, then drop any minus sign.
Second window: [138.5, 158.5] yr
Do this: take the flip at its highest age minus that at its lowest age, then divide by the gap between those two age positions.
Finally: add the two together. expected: 0.136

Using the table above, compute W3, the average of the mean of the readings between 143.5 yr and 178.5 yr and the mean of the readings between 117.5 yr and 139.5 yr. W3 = 7.4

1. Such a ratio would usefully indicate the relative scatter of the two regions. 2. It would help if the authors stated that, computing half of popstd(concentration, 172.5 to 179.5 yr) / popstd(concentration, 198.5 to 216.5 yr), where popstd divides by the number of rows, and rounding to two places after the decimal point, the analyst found 0.99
